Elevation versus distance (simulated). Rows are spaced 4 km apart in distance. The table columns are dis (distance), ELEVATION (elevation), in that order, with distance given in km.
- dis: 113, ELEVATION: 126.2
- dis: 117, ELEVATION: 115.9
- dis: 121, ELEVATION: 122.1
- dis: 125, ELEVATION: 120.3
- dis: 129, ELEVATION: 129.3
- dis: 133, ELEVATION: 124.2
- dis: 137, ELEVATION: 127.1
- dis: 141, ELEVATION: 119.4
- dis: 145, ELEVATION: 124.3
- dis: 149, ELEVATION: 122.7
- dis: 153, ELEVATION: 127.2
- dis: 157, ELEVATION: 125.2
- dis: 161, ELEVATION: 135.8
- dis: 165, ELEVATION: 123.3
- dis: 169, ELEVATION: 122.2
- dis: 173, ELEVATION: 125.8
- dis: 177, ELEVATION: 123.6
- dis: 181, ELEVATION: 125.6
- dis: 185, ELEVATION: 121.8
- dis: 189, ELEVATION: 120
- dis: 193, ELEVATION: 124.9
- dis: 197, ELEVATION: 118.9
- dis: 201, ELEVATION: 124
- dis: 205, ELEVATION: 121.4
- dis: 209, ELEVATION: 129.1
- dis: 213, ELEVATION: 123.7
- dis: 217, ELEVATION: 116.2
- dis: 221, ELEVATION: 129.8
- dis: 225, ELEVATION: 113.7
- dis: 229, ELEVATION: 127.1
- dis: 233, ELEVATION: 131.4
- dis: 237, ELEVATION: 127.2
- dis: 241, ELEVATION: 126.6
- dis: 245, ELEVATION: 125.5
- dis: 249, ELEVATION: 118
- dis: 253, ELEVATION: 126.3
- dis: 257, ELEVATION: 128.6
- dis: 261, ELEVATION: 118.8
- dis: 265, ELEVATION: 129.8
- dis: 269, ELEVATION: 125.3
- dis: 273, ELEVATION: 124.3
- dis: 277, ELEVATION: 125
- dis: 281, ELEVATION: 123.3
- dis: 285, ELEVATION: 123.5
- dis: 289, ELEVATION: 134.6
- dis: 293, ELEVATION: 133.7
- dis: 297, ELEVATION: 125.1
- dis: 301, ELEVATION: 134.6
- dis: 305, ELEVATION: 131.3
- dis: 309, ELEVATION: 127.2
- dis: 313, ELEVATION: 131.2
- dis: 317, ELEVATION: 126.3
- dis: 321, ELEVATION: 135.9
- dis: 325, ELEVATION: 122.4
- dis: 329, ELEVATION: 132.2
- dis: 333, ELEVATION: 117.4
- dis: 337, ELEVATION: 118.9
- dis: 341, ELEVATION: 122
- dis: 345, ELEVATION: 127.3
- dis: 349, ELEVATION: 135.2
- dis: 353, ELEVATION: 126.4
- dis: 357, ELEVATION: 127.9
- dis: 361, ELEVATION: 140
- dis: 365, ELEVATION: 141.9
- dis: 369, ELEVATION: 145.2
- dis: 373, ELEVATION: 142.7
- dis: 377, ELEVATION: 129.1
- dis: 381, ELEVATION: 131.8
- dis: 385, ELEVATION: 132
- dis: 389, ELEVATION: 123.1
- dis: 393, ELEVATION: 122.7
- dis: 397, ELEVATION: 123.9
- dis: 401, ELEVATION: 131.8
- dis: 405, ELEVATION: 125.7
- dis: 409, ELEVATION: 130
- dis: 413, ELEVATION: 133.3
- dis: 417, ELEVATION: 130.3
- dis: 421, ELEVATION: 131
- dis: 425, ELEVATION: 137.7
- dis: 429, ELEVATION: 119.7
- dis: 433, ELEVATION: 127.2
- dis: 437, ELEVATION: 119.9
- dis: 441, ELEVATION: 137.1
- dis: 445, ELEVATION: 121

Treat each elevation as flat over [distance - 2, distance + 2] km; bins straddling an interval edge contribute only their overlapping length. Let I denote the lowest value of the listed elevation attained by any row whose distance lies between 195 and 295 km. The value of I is 113.7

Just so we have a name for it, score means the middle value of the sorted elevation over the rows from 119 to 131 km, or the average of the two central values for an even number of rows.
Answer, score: 122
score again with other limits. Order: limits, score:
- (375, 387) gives 132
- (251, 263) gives 126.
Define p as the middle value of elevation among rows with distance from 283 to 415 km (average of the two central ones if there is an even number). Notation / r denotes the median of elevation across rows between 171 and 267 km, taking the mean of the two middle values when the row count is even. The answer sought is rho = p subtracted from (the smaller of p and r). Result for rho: -4.8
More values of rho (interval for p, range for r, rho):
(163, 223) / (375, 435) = 0.0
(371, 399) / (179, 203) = -6.2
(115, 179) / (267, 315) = 0.0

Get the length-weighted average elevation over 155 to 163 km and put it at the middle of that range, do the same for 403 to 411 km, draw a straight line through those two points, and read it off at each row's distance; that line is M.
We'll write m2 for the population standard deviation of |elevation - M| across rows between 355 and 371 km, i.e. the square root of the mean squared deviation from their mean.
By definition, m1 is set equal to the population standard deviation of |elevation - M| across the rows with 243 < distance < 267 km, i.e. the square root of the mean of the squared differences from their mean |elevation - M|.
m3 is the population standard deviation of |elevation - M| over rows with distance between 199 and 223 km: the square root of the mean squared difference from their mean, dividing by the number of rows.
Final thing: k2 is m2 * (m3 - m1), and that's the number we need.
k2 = 1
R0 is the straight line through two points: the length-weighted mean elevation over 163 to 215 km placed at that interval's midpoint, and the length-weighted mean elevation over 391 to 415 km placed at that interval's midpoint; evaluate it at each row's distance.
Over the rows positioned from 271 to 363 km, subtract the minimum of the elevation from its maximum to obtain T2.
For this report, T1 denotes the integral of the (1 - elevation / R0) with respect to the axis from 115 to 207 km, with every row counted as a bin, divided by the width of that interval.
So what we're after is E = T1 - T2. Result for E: -23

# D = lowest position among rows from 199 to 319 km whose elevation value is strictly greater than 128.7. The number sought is 209 km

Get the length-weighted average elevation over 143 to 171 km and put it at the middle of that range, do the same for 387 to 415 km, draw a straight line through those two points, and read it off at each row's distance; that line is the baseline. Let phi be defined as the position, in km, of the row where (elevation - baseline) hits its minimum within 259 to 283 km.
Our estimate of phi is 261 km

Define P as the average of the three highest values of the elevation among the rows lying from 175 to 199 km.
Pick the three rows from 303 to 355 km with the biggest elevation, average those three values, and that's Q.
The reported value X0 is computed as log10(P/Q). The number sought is -0.03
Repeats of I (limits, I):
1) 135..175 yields 119.4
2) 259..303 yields 118.8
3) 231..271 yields 118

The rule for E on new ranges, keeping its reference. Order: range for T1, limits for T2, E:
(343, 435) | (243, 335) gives -19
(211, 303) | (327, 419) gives -28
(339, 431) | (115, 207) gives -20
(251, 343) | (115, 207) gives -20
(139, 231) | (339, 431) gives -26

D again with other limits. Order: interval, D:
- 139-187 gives 161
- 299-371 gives 301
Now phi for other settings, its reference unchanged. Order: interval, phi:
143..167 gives 149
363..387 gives 377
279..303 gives 281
